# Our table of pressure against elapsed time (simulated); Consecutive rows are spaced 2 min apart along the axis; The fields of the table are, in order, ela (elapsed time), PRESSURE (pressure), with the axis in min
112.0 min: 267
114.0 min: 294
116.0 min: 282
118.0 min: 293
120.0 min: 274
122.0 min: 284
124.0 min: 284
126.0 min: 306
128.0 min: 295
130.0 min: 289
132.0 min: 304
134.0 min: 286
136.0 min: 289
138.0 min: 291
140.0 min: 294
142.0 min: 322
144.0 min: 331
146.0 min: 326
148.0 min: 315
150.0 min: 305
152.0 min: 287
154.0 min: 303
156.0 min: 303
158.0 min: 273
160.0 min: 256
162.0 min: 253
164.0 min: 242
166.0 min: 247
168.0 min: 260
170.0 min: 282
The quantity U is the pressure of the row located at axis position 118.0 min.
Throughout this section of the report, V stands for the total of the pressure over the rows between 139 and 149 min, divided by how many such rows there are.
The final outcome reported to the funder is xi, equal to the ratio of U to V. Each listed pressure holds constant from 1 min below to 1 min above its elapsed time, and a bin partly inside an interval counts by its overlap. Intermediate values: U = 293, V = 318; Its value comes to 0.92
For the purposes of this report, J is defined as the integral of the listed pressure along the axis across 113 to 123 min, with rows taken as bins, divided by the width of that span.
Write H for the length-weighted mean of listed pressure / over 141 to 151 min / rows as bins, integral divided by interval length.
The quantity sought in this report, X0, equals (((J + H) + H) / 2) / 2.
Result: 231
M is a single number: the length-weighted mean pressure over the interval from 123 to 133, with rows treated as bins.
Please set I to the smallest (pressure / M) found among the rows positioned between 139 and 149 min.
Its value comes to 0.995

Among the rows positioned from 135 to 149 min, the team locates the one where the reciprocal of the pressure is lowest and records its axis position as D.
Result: 144.0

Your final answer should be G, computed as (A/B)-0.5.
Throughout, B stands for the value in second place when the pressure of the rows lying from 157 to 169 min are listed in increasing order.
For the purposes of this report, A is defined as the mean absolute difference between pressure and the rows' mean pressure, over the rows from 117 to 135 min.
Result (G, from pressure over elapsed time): -0.468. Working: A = 8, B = 247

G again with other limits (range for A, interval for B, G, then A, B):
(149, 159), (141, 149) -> -0.465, 11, 322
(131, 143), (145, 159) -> -0.464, 10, 287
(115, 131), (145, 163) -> -0.471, 7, 256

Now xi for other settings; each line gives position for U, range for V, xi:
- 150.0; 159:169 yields 1.21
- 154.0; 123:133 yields 1.03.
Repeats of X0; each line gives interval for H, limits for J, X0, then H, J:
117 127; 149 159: 218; 288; 294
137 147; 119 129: 229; 313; 289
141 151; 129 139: 233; 320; 292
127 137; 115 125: 217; 293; 283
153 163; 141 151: 219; 278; 320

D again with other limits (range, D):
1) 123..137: 126.0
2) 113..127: 126.0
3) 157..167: 158.0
